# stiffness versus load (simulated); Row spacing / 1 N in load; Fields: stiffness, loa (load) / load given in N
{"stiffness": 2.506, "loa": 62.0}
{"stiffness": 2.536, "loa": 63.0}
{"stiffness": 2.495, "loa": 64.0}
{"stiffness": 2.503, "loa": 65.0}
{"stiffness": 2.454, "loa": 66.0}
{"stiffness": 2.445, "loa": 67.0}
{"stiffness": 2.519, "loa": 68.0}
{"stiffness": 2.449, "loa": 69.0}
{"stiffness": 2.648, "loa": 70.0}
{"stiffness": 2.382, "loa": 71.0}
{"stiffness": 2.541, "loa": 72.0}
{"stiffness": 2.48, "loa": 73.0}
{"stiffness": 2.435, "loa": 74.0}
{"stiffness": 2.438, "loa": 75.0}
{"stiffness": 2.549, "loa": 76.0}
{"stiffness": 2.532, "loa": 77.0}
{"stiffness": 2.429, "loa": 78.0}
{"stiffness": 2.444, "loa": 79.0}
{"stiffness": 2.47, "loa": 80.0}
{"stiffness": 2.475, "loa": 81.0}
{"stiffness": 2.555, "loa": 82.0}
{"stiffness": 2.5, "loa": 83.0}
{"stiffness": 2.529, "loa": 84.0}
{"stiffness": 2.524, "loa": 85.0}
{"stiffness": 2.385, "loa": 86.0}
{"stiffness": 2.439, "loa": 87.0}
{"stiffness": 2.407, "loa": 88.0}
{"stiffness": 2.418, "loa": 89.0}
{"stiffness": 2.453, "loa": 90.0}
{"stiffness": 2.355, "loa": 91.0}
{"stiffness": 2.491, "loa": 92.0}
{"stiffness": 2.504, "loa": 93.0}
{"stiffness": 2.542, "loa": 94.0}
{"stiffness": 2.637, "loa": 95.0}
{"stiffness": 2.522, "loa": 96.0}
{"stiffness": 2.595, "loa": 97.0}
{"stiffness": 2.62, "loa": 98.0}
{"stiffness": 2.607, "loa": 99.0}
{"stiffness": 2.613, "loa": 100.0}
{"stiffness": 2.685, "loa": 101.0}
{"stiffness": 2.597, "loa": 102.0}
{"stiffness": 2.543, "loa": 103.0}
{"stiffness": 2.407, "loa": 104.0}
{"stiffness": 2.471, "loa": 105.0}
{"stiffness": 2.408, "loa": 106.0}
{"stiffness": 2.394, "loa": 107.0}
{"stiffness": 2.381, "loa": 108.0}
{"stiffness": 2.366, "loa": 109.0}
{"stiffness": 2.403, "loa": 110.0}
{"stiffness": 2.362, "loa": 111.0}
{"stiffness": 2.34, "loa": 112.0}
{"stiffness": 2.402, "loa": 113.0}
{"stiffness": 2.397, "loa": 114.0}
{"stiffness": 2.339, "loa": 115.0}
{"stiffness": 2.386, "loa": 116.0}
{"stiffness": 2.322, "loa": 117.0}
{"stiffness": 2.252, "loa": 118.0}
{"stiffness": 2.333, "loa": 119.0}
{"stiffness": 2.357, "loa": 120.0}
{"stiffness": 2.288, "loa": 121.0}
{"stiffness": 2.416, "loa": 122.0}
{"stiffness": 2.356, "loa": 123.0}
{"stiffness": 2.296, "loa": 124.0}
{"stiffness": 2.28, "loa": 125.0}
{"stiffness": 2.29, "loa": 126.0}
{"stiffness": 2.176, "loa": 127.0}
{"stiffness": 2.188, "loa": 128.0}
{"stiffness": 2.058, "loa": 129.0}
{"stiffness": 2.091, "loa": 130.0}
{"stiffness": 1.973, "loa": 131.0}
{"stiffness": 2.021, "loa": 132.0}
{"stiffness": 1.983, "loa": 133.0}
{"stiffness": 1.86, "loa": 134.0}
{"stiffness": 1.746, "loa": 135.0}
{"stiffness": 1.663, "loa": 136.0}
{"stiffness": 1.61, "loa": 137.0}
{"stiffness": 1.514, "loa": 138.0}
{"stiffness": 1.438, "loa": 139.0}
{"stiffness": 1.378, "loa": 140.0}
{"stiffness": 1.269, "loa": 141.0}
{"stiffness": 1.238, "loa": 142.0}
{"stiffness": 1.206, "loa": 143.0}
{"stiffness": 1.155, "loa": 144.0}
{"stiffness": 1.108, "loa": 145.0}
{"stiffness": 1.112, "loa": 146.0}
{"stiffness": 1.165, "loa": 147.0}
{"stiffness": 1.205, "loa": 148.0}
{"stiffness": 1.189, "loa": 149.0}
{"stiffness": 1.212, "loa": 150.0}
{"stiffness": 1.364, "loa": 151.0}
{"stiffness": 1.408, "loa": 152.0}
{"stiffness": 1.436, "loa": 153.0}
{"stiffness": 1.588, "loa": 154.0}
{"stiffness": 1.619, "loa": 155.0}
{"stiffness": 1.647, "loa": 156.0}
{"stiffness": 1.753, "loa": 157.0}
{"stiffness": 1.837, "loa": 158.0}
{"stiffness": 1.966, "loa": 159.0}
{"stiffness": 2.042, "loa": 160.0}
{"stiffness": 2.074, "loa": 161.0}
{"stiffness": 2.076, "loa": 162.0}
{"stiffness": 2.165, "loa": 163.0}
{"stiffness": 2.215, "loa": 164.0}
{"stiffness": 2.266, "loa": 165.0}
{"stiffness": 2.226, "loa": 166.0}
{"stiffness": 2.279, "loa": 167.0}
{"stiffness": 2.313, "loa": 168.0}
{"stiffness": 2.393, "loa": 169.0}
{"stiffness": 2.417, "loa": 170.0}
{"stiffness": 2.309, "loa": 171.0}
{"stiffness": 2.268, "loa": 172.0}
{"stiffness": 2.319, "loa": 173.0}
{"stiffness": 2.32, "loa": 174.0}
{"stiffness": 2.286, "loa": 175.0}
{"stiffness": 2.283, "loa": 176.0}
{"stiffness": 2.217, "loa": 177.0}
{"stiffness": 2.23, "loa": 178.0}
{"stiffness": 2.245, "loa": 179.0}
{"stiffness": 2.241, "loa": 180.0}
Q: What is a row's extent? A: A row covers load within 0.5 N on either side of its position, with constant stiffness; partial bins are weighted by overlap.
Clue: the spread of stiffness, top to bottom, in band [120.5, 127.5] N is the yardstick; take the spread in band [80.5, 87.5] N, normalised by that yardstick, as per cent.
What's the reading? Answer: 71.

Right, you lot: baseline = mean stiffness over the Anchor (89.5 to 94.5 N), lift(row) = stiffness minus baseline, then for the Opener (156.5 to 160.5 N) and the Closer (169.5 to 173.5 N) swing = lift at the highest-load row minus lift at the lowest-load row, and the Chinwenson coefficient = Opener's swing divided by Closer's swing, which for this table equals -2.9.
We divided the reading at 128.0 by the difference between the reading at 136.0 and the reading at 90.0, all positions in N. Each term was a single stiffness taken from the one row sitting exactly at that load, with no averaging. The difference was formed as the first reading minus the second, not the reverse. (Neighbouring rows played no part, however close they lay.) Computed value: -2.8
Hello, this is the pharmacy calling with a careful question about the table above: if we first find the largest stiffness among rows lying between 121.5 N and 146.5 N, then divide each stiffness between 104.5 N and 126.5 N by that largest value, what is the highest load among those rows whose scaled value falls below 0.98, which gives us 126.0 N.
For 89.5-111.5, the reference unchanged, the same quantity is 111.0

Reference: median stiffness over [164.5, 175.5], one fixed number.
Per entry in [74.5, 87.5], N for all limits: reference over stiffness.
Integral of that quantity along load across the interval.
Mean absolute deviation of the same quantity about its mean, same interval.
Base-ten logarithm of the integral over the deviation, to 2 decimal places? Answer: 2.85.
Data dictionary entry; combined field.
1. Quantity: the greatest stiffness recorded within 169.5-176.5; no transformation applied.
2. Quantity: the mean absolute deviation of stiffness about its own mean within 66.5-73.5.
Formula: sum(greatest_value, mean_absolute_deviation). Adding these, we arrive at 2.48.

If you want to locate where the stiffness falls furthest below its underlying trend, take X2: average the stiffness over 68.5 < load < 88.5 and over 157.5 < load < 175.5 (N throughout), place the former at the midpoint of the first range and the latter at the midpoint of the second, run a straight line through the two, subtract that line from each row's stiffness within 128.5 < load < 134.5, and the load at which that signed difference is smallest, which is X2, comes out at 134.0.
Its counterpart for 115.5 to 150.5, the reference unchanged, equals 145.0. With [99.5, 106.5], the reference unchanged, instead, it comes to 104.0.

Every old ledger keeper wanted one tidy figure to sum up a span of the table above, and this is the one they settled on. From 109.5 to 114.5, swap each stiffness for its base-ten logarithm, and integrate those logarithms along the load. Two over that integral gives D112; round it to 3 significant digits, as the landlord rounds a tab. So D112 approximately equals 1.06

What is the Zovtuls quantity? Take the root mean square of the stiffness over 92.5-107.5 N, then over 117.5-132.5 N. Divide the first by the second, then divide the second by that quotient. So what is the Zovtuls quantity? 1.95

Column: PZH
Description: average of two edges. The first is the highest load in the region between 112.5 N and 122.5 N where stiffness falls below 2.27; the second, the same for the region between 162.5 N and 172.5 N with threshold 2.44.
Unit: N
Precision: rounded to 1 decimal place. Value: 145.0 N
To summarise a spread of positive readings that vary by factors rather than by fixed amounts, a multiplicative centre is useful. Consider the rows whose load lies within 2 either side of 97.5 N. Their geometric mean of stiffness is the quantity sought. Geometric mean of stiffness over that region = 2.59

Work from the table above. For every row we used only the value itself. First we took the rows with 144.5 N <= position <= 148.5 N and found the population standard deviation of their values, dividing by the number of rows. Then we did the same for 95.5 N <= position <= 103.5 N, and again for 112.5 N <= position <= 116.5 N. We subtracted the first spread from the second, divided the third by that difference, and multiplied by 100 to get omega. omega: 401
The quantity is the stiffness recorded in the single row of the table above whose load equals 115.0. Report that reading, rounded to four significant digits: 2.339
